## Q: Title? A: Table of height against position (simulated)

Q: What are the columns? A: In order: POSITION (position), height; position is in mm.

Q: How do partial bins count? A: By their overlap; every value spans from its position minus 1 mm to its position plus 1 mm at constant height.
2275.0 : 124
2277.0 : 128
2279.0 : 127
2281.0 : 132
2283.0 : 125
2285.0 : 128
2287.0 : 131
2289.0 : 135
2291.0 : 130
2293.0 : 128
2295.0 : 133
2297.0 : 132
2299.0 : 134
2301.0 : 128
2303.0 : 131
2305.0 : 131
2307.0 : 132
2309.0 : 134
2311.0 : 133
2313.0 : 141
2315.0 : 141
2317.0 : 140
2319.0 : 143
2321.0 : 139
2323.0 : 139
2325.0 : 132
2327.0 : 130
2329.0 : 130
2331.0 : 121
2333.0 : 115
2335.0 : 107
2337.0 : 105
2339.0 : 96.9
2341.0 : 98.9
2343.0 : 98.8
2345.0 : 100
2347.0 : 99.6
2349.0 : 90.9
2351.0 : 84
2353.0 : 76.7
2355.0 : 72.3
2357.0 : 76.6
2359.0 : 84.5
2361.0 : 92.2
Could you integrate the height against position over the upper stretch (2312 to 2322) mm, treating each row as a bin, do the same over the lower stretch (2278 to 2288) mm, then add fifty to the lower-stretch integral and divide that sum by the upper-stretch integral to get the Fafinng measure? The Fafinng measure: 0.95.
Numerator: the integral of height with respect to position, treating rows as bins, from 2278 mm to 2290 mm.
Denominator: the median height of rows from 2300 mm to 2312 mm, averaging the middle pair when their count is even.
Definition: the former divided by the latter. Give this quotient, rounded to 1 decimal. 11.8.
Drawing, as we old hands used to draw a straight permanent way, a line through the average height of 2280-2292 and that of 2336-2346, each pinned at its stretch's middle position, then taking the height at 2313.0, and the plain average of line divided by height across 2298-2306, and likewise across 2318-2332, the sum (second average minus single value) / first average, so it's -151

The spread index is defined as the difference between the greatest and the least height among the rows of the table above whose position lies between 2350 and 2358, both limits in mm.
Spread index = 12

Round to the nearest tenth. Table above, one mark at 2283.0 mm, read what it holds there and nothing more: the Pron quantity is 125.0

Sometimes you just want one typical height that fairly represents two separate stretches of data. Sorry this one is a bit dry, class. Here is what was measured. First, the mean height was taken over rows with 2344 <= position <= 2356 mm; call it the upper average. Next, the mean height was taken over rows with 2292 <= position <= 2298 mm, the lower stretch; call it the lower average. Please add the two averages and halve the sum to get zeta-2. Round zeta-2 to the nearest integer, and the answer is 109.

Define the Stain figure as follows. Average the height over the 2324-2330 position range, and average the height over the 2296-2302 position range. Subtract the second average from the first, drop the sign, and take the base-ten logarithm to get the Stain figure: -0.2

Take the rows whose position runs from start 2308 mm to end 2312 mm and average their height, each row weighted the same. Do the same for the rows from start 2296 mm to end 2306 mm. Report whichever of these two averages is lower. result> 131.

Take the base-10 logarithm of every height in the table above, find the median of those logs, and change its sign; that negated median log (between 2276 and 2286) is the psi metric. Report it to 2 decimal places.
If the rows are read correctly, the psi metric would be -2.11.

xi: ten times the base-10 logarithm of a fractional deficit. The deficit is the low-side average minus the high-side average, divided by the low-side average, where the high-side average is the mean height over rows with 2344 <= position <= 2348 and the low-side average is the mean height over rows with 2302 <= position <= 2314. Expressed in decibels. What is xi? -6.0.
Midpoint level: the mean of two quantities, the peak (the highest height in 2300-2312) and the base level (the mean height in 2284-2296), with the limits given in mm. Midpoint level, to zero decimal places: 132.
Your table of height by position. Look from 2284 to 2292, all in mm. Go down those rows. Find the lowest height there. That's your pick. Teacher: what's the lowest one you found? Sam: 128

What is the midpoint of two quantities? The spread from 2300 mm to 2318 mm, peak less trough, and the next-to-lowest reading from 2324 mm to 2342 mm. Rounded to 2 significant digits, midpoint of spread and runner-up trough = 56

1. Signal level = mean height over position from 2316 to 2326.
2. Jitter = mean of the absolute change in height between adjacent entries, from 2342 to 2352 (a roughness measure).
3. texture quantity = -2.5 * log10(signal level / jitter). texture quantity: -3.77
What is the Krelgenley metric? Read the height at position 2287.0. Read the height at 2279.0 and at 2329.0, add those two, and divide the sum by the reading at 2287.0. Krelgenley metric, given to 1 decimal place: 2.0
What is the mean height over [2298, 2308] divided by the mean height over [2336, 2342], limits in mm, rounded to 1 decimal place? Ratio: 1.3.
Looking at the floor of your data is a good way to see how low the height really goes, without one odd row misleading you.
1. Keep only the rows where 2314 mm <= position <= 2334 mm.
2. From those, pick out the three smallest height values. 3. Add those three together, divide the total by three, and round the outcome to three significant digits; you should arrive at 122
